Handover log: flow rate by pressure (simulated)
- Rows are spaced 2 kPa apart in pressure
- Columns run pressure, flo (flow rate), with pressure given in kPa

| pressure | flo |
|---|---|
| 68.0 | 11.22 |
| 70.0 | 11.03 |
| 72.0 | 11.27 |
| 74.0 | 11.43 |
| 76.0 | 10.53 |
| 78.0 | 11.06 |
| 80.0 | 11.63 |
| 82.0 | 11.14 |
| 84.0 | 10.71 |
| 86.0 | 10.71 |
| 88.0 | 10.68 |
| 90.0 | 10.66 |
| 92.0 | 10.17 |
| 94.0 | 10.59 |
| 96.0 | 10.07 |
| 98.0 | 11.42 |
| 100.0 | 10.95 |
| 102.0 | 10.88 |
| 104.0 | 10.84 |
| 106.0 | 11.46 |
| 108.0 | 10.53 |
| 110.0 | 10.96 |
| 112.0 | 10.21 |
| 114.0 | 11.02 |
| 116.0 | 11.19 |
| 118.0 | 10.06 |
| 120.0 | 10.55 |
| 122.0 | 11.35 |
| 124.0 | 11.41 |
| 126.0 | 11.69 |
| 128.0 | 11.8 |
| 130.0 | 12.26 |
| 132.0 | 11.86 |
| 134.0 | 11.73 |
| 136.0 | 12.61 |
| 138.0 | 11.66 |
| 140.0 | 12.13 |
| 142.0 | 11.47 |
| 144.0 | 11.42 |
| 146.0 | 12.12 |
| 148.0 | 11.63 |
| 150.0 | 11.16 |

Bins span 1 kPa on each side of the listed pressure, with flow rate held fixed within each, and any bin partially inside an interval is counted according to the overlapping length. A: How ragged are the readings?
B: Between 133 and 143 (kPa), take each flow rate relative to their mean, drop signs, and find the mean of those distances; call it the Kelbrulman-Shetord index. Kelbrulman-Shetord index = 0.36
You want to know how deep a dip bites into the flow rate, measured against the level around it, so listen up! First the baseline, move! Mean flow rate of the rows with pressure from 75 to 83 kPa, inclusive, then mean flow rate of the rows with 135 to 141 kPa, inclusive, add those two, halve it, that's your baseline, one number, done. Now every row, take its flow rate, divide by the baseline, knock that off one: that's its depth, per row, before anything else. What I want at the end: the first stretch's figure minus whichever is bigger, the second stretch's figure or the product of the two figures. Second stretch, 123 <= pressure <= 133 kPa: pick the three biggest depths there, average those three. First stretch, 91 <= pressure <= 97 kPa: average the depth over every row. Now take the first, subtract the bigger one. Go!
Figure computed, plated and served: 0.115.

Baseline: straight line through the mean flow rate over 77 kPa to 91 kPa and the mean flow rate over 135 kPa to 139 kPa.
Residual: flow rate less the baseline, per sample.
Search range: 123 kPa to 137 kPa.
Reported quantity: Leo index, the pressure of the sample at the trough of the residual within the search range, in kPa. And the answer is 124.0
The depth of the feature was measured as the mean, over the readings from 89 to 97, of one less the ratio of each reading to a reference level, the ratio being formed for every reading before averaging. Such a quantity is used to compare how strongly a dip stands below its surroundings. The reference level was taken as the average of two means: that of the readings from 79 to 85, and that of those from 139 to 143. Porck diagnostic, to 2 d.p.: 0.10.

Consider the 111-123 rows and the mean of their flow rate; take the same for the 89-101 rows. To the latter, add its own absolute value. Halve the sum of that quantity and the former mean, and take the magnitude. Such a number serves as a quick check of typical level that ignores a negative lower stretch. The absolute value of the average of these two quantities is 16.0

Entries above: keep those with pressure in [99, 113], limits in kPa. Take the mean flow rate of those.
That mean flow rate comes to 10.8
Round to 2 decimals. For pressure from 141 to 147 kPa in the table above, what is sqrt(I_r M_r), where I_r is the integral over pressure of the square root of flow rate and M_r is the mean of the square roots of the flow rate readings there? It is 8.37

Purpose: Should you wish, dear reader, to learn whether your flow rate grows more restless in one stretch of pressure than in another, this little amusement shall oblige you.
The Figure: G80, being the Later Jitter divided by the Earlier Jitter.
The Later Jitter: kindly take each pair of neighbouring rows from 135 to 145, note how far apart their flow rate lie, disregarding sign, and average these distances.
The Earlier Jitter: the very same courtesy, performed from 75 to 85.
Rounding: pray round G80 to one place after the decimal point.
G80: 1.1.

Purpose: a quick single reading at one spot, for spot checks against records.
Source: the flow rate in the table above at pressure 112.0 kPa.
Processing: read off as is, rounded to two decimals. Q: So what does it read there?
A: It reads 10.21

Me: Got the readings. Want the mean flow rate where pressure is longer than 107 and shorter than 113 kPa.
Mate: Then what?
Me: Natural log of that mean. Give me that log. 2.36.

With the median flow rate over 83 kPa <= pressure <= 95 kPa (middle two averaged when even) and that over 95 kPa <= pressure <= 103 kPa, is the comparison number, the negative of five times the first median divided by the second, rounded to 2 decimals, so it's -4.89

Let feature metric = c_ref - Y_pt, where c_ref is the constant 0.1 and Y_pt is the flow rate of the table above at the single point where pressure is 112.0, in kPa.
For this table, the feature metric -10.1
